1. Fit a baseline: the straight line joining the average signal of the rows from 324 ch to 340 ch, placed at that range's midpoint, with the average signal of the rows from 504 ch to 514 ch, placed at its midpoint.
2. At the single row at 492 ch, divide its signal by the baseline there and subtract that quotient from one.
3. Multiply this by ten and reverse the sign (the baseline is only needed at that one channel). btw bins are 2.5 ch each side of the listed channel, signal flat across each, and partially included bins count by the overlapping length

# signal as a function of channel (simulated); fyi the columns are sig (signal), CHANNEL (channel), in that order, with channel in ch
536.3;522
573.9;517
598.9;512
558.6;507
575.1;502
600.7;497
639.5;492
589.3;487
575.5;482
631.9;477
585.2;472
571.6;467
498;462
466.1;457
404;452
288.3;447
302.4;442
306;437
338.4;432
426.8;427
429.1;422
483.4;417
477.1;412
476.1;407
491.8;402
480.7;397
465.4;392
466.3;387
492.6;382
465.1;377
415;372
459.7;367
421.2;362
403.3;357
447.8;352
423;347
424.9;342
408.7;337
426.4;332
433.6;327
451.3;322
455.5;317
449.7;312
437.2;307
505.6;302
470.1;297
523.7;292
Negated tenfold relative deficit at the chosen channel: 1.4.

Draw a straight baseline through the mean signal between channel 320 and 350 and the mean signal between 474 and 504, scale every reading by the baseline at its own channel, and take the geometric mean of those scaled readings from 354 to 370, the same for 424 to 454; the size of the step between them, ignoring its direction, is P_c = 0.31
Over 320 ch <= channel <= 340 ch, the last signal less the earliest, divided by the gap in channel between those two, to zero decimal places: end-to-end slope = -3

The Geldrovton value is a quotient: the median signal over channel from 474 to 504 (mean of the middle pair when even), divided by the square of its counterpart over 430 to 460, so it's 0.0057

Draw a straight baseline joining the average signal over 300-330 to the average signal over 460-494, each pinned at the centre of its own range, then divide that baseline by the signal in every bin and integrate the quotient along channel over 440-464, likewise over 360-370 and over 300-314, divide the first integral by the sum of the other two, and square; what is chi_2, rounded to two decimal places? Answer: 2.13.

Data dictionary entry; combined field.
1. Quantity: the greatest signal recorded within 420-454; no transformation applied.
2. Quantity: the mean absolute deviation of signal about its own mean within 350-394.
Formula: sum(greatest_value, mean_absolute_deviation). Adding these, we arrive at 453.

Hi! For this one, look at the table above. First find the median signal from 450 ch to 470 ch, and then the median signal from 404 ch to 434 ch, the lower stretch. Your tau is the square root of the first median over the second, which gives 1.03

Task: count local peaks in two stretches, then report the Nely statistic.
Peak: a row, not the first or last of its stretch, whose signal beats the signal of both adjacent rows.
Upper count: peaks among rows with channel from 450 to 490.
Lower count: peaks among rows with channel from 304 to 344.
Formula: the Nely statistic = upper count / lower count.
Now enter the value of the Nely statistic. 1.0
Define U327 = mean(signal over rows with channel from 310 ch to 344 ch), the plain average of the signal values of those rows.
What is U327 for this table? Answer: 436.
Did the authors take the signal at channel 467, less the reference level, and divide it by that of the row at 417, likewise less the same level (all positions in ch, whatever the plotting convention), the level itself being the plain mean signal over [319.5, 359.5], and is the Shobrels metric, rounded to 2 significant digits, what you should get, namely 2.6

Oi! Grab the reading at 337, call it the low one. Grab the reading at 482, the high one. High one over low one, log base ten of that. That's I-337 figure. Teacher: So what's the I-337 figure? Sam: 0.15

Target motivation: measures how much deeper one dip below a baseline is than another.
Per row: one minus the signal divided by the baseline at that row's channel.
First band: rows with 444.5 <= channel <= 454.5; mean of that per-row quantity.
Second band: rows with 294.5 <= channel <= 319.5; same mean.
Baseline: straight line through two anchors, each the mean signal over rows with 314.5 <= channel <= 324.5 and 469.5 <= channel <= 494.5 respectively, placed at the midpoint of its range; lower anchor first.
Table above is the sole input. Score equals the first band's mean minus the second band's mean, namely 0.45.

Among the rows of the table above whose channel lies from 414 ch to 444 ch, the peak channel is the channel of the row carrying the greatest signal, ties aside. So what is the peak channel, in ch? 417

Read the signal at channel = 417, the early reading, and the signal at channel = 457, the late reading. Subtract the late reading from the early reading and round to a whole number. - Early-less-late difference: 17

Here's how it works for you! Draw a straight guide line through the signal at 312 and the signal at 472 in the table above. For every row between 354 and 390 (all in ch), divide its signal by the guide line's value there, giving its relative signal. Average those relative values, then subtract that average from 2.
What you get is 1.11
